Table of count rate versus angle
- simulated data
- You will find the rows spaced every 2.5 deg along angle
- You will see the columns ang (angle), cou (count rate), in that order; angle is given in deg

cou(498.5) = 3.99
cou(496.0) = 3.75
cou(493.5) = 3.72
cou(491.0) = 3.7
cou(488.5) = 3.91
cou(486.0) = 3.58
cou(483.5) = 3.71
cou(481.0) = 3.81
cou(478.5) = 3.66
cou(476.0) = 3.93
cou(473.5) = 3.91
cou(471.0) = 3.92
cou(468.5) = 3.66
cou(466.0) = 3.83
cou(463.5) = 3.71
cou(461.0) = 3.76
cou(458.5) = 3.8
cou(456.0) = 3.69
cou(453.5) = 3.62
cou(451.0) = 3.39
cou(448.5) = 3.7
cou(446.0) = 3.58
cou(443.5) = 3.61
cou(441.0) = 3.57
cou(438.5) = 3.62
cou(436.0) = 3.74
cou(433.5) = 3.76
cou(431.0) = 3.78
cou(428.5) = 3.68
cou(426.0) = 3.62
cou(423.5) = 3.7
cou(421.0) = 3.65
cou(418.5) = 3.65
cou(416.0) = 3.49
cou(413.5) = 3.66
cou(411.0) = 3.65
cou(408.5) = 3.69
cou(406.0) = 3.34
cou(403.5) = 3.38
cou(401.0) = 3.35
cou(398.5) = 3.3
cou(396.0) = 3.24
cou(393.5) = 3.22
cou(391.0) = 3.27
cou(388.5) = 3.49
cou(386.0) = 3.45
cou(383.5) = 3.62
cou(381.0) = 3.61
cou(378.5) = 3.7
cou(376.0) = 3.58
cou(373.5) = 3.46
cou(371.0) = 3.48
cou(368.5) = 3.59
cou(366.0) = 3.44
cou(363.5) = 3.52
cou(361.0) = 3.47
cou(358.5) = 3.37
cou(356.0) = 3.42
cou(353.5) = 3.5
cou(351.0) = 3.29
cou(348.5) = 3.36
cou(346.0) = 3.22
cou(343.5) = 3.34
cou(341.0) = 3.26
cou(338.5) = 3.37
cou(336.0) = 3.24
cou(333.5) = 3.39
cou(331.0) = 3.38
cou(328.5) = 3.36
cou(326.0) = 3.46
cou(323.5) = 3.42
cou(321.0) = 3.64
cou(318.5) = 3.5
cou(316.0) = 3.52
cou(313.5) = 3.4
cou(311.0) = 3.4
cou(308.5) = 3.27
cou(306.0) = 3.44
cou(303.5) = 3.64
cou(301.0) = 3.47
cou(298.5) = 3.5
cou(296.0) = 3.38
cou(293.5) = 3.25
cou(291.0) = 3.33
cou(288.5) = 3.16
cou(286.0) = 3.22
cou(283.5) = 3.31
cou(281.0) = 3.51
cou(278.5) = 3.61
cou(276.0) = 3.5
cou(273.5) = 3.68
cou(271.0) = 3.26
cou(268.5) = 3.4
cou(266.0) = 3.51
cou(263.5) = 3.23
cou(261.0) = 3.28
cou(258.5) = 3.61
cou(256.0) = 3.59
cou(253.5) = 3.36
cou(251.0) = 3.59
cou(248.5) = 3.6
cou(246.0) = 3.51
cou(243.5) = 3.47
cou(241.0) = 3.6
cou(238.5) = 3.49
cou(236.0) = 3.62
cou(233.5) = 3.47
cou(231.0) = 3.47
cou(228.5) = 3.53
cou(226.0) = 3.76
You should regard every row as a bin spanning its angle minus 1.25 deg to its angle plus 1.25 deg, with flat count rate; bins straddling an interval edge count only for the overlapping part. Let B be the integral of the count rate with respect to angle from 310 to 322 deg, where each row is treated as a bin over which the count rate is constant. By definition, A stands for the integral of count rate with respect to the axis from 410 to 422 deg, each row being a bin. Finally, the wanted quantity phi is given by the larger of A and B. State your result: 43.4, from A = 43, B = 41.9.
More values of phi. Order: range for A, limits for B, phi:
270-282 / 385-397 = 42.2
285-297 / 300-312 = 41.3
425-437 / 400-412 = 44.6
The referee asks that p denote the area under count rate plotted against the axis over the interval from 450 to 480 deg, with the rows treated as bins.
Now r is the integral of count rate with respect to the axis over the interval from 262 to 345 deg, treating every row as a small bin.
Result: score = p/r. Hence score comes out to 0.40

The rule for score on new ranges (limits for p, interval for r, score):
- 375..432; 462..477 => 3.50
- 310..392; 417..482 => 1.17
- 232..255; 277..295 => 1.35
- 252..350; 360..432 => 1.32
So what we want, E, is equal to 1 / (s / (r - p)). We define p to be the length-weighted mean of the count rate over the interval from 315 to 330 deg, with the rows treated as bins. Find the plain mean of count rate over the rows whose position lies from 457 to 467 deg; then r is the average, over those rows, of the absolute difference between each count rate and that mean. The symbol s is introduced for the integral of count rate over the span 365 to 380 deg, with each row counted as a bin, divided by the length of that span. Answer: -0.97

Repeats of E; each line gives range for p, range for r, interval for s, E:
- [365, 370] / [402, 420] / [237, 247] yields -0.96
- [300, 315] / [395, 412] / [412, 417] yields -0.92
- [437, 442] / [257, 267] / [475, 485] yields -0.92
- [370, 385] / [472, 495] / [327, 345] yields -1.04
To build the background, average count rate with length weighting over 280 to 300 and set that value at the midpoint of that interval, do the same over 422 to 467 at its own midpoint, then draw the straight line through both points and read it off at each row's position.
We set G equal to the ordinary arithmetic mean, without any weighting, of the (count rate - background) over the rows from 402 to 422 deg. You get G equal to -0.04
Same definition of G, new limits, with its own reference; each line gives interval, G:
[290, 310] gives 0.06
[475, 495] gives -0.01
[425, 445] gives 0.02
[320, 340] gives -0.01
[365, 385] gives 0.04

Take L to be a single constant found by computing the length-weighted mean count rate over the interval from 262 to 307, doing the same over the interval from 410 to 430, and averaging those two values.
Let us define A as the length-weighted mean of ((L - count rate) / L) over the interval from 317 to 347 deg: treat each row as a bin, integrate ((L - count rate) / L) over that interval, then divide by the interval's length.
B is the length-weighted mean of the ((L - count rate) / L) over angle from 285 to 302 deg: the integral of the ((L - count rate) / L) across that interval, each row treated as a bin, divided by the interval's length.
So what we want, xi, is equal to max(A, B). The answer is 0.055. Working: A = 0.040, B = 0.06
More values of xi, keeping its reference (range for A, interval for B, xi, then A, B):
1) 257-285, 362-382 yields 0.023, 0.023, -0.01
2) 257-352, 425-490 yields 0.036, 0.036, -0.05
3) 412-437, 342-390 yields 0.016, -0.042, 0.02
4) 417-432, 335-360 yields 0.053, -0.043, 0.05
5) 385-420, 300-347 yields 0.033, 0.023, 0.03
